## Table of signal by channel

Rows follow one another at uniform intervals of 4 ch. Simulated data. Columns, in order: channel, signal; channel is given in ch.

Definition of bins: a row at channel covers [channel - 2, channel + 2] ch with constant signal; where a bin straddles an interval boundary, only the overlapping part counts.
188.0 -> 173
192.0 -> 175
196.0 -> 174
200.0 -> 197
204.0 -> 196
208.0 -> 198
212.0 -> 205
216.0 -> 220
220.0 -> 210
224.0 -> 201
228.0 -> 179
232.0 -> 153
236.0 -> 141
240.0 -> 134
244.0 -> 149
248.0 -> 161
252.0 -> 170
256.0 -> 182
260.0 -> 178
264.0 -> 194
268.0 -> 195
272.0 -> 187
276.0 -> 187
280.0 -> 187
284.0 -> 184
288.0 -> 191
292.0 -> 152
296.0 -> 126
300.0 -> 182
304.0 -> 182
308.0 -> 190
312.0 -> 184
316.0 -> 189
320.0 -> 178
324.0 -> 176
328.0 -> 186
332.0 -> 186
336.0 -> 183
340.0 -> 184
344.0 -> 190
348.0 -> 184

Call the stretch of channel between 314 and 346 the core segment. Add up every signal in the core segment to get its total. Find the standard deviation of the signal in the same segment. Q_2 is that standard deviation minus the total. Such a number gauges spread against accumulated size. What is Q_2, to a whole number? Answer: -1467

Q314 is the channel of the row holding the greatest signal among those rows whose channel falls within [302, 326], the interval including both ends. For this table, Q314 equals 308.0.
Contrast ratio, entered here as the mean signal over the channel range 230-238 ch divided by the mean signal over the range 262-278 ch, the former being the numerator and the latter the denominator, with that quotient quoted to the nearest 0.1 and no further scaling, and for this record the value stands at 0.8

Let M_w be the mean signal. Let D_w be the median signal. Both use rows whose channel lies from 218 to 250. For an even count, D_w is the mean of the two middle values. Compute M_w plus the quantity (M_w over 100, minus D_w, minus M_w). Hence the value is -155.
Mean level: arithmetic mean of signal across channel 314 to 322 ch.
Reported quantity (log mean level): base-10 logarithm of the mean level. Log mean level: 2.26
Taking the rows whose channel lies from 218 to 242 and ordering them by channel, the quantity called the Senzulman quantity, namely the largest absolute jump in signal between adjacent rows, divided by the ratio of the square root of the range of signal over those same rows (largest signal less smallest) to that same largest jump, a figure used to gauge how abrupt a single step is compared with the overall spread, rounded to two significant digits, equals 78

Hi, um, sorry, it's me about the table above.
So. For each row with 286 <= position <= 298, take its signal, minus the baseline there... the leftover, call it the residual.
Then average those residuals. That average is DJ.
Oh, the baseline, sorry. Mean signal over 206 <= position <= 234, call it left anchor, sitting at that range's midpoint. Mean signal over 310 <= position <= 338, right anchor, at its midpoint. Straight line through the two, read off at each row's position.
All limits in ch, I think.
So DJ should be -31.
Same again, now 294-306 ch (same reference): -23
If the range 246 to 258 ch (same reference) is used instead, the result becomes -20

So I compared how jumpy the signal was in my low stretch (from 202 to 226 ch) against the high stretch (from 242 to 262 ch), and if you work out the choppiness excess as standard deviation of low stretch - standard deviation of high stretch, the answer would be -4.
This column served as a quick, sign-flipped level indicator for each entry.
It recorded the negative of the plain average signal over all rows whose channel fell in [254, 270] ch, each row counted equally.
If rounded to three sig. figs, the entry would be -187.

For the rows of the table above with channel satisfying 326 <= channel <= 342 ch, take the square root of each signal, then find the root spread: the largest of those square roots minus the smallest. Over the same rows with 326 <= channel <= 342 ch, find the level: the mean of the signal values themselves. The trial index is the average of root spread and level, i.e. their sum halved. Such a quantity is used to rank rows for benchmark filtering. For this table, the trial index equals 92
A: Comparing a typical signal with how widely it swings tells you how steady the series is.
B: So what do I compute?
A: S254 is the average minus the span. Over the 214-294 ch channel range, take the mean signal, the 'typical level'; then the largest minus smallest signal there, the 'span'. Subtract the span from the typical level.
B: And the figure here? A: 92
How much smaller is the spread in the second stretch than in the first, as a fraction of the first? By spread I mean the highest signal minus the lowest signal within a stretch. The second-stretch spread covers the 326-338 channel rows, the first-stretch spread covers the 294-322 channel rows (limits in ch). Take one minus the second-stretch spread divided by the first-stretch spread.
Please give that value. 1.0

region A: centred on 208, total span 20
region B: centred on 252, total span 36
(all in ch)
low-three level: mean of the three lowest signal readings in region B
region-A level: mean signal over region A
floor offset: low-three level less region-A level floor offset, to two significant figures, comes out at -62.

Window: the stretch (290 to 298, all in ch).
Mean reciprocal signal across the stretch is 0.0073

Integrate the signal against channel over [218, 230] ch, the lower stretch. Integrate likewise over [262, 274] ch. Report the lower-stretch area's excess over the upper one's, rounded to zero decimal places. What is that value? 56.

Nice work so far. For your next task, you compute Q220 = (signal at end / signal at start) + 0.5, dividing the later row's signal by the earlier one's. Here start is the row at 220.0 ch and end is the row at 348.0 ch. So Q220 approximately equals 1.38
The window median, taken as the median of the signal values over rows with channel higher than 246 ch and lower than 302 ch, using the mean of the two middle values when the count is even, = 183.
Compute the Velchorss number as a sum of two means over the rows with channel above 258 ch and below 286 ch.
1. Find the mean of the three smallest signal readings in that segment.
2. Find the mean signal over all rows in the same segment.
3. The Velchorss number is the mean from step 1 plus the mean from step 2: 370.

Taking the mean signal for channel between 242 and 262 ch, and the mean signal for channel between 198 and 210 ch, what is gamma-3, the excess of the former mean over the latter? -29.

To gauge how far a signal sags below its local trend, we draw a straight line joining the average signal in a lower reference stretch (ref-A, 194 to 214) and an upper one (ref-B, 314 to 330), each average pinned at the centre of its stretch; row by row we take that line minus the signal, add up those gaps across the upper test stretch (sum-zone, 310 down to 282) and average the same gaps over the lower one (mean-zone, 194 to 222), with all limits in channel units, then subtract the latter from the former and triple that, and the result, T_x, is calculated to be 280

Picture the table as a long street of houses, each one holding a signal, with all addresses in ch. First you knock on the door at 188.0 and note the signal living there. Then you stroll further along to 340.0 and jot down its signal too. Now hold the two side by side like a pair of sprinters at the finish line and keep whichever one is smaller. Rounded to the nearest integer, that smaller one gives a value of 173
